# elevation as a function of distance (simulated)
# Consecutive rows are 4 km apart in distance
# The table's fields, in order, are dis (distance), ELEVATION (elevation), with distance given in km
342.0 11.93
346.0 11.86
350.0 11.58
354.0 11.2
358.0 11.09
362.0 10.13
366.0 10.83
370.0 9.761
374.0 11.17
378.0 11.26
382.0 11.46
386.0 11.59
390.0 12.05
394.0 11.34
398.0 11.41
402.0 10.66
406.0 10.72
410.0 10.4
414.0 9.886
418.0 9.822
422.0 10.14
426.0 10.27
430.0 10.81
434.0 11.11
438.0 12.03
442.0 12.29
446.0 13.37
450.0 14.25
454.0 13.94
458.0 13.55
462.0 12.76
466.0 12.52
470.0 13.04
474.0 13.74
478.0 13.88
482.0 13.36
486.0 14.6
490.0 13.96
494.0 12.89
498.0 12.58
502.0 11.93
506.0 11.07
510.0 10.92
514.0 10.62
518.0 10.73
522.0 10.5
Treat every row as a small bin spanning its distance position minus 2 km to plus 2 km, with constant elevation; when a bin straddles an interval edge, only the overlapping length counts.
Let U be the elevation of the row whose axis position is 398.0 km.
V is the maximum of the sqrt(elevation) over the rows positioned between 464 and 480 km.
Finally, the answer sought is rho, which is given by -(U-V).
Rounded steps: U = 11.41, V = 3.73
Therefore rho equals -8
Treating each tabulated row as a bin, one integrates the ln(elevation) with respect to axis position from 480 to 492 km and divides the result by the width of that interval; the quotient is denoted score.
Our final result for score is 2.64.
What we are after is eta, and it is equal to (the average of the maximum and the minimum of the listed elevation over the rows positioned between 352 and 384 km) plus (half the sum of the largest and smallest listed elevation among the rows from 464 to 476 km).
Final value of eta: 23.7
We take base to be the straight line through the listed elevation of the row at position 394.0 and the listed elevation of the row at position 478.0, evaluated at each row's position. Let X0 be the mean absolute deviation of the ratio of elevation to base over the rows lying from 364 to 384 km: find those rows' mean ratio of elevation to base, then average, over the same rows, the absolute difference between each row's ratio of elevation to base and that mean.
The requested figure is 0.038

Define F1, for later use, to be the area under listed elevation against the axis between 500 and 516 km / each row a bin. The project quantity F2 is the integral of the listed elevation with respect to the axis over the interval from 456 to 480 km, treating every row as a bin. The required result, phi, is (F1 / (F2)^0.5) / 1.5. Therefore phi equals 7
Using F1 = 178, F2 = 318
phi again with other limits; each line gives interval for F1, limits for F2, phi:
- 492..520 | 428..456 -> 11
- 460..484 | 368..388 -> 14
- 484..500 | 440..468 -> 7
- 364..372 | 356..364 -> 6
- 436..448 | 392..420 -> 6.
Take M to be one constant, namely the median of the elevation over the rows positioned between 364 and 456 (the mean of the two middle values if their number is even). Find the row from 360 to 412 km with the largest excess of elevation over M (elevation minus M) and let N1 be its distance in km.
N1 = 390.0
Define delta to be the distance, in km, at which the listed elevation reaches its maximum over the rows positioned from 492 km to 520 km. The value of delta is 494.0 km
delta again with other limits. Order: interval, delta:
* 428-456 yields 450.0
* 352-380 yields 378.0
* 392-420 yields 398.0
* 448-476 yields 450.0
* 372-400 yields 390.0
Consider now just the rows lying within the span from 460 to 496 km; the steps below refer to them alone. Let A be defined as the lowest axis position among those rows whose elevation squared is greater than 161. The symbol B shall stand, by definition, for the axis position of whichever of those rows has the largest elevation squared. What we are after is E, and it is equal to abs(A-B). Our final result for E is 24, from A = 462.0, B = 486.0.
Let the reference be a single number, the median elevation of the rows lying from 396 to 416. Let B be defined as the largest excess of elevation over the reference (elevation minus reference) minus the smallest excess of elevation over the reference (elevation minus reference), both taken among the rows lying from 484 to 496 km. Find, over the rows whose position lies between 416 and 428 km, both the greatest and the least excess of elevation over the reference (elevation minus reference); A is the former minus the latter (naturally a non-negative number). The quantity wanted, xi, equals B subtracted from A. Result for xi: -1.26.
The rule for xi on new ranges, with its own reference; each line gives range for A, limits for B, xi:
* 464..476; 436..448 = -0.12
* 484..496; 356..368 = 0.75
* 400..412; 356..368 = -0.64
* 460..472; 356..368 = -0.44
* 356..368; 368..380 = -0.54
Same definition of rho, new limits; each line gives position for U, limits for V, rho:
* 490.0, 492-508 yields -10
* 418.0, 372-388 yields -6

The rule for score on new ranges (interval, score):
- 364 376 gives 2.36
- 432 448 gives 2.50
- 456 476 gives 2.57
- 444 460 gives 2.62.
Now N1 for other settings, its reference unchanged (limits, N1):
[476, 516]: 486.0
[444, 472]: 450.0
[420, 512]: 486.0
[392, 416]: 398.0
